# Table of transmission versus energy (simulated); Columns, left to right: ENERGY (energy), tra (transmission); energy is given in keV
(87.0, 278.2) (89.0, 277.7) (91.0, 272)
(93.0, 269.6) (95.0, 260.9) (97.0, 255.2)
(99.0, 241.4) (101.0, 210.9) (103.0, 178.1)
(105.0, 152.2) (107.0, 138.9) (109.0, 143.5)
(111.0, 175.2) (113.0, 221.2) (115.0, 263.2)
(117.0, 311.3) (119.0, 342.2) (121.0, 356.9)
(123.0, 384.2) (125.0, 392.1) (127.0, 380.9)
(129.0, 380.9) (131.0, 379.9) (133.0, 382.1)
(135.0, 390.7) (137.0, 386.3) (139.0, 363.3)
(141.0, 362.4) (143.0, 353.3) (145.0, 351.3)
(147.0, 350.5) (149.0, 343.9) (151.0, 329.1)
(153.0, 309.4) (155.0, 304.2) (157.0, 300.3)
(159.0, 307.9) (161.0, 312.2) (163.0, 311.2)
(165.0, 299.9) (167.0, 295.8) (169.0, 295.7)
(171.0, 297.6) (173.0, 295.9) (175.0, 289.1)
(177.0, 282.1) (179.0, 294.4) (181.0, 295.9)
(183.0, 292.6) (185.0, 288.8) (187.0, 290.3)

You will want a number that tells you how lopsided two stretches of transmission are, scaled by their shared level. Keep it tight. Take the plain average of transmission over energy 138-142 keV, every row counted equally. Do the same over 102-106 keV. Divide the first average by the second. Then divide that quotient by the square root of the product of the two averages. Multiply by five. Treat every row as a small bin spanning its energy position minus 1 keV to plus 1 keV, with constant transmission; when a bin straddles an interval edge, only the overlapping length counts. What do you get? 0.045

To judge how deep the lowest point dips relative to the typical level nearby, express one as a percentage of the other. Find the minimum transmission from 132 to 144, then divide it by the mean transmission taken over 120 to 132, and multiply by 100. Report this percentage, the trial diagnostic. 93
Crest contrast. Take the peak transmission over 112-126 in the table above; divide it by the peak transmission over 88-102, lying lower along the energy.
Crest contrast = 1.4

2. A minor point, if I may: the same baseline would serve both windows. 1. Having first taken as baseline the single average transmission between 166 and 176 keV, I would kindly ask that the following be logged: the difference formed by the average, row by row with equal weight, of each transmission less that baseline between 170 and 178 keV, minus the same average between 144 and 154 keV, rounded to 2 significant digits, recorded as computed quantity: -46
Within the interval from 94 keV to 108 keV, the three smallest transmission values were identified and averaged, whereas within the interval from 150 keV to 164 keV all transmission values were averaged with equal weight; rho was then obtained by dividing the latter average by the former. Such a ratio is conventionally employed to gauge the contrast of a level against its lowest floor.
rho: 1.99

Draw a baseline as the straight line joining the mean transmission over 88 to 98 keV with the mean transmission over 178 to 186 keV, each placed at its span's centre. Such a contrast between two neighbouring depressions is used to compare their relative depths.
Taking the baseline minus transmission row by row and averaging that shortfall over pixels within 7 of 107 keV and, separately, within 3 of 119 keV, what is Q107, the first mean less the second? 159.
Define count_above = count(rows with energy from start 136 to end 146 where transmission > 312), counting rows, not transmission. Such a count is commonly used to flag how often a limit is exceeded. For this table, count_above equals 5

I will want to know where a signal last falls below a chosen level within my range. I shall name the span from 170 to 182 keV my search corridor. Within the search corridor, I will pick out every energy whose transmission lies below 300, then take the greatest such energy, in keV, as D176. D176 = 181.0 keV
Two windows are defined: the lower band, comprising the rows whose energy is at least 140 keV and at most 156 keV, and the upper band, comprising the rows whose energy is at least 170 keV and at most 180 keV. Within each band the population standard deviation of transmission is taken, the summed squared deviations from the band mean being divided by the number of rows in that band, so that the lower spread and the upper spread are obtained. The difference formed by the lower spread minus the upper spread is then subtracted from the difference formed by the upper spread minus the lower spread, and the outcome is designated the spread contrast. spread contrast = -29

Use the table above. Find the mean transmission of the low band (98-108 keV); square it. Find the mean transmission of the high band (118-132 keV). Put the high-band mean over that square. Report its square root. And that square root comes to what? 0.105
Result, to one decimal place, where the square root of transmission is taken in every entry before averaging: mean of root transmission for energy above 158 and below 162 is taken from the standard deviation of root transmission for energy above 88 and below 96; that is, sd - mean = -17.4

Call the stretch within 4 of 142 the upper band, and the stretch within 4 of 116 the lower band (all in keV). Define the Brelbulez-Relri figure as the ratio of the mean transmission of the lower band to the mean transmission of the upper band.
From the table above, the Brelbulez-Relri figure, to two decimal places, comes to 0.80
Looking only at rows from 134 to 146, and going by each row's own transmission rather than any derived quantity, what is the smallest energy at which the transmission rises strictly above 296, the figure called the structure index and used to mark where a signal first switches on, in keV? 135.0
